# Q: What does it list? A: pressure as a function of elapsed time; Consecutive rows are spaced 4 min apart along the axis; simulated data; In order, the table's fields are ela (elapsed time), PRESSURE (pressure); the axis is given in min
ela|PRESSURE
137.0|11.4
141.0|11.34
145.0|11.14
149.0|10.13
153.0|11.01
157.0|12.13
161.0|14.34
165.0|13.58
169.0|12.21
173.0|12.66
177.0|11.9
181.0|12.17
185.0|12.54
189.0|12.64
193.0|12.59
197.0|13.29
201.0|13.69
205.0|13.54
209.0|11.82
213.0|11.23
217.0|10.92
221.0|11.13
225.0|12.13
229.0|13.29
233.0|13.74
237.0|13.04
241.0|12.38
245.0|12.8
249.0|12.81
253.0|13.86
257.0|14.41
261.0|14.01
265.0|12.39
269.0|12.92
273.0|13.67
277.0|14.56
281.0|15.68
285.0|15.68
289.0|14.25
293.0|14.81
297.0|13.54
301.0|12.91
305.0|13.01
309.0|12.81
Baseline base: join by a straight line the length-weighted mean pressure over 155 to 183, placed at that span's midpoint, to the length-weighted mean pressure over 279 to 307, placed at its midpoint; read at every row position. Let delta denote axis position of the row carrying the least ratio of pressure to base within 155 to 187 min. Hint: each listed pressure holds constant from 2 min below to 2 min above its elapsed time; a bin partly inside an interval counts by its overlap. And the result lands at 177.0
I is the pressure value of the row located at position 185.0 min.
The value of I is 12.54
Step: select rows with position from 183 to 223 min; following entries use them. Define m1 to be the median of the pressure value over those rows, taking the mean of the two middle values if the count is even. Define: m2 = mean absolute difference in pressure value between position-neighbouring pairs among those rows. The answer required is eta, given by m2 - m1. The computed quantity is -12.1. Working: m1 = 12.6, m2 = 0.47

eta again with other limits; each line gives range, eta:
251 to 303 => -13.2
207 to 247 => -11.6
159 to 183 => -11.7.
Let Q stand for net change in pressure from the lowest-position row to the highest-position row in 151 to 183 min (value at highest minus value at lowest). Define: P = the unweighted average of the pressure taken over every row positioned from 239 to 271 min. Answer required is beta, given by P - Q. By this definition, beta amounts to 12.0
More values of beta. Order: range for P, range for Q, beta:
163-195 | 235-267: 13.2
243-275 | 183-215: 14.7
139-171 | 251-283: 10.2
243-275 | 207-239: 12.1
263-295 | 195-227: 15.4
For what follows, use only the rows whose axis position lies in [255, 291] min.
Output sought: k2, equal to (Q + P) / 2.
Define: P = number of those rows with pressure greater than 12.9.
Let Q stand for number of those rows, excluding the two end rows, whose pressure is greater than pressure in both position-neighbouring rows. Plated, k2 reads 4.00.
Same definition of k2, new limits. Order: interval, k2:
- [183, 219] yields 2.50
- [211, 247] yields 2.00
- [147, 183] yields 2.00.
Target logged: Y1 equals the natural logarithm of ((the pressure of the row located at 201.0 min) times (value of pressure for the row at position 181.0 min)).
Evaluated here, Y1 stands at 5.12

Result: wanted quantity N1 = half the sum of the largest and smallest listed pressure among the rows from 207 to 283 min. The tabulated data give 13.3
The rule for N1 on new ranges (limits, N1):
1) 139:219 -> 12.2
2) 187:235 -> 12.3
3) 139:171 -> 12.2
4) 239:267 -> 13.4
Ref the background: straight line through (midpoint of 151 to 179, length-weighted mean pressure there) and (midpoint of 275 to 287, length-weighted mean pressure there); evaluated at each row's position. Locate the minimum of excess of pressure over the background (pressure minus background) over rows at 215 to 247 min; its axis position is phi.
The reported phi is 217.0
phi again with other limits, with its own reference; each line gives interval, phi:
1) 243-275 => 265.0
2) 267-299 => 297.0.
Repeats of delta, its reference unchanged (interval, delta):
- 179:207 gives 181.0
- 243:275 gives 265.0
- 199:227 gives 217.0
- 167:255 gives 217.0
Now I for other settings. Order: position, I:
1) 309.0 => 12.81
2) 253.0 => 13.86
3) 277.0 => 14.56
